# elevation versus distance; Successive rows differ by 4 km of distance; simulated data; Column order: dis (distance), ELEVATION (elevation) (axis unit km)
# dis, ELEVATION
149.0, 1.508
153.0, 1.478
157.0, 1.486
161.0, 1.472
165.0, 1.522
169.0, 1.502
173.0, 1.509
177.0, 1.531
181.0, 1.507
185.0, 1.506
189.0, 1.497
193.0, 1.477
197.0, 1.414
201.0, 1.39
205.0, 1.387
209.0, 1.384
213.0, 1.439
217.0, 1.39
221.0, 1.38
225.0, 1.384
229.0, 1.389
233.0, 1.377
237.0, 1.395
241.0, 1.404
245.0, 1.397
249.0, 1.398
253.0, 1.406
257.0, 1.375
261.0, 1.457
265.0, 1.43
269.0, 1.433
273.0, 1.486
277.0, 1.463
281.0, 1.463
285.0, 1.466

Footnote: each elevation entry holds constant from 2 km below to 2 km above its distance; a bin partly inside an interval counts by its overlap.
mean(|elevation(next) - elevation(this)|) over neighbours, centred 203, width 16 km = 0.010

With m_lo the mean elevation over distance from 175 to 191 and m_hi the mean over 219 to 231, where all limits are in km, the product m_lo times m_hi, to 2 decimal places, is 2.09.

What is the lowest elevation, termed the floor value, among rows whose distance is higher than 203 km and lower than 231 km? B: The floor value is 1.38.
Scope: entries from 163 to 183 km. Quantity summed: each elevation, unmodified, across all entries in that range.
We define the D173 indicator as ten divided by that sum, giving 1.32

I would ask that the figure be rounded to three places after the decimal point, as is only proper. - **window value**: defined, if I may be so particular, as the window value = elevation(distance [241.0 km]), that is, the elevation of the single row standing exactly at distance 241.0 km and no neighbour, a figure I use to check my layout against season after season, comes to 1.404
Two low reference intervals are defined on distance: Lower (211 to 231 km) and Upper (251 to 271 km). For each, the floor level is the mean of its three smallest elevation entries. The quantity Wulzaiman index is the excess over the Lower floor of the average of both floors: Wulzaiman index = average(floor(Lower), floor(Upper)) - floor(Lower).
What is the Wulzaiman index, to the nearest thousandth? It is 0.010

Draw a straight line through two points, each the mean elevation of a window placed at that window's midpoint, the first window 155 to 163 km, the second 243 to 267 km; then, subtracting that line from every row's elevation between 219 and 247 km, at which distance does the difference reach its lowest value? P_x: 221.0 km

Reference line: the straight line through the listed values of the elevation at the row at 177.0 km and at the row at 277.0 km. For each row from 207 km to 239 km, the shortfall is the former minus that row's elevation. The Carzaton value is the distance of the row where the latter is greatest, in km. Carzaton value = 209.0 km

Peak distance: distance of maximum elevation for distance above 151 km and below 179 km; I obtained 177.0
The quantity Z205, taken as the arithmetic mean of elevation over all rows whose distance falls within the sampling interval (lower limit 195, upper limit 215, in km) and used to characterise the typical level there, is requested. 1.40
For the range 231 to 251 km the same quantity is 1.39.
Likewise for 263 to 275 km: 1.45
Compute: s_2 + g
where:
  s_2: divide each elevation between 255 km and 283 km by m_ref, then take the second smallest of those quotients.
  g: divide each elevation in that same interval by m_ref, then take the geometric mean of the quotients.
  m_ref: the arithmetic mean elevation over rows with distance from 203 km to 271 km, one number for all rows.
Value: 2.05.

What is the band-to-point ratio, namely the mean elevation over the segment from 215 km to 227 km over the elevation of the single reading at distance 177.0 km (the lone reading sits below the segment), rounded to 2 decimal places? 0.90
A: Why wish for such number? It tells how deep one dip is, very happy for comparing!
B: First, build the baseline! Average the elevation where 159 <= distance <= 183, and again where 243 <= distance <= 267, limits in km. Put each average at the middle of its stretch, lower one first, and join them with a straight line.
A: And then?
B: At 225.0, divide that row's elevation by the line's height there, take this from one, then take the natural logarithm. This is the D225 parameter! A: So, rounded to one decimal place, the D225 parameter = -3.2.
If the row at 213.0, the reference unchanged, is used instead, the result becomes -4.3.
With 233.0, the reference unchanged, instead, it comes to -3.2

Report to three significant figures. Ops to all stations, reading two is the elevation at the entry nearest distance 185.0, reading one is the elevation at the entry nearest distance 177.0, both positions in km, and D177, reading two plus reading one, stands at 3.04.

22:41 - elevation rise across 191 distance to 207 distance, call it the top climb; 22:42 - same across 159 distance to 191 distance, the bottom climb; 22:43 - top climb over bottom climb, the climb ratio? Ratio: -3.6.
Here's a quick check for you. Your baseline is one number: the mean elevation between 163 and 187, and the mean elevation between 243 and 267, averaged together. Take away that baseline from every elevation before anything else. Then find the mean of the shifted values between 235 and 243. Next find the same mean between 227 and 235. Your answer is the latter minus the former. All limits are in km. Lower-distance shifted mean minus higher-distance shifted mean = -0.02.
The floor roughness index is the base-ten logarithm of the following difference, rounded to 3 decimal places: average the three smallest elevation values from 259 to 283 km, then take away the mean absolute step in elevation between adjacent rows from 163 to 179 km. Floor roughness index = 0.153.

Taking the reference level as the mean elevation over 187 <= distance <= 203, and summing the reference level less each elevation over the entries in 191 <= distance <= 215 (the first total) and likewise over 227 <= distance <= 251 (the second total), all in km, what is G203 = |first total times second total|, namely 0.05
